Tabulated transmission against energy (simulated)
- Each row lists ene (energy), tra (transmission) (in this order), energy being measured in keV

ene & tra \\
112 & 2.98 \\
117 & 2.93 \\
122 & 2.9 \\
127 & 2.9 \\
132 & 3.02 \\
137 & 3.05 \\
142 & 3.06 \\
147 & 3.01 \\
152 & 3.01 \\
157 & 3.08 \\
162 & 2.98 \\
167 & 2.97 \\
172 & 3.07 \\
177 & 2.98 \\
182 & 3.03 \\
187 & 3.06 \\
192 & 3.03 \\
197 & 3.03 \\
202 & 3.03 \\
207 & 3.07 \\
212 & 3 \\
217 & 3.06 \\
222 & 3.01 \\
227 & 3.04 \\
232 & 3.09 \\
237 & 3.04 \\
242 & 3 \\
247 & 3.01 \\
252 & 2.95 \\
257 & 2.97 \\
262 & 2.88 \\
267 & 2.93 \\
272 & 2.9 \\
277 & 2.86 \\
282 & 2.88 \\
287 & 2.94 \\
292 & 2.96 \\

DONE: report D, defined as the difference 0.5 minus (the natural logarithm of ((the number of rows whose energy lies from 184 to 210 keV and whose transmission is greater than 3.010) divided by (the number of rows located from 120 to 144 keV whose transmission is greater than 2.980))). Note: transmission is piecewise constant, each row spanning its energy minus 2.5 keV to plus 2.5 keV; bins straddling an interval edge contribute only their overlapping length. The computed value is 0.0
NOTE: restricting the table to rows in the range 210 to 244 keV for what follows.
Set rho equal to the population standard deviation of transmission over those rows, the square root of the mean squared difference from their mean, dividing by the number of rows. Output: 0.031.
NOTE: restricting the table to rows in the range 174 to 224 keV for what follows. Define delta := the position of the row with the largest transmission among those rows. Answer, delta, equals 207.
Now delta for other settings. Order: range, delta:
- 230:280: 232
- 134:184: 157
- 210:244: 232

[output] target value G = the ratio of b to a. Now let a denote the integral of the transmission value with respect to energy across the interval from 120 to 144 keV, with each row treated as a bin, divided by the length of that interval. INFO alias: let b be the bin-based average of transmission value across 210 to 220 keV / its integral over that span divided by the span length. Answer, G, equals 1.01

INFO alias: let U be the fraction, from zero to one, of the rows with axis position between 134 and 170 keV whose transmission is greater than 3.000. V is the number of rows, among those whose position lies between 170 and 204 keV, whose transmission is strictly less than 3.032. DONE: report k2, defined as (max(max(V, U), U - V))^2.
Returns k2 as 25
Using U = 0.71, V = 5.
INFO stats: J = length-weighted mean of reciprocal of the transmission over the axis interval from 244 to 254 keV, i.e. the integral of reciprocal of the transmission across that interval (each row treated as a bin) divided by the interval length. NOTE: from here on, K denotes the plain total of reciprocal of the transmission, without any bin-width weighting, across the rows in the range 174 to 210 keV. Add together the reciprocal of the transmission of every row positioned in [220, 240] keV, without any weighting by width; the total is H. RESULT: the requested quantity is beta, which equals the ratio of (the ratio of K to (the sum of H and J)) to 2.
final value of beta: 0.70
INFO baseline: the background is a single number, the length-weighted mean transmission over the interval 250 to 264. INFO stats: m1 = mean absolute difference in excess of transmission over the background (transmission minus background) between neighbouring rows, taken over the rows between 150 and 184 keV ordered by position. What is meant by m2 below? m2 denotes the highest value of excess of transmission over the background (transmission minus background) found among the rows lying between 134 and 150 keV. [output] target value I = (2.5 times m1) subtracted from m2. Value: -0.05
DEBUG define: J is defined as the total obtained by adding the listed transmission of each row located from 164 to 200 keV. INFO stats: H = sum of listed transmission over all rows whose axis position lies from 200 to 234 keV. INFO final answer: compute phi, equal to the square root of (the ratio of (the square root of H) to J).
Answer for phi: 0.467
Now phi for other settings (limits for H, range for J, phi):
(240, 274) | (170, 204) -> 0.463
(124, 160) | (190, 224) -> 0.465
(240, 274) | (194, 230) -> 0.462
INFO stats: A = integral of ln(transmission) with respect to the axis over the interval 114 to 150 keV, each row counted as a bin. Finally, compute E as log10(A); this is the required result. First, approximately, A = 39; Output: 1.6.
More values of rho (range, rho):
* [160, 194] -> 0.038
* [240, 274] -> 0.045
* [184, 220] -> 0.023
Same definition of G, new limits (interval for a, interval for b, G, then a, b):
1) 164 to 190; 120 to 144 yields 0.99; 3.02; 2.99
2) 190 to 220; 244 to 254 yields 0.98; 3.04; 2.98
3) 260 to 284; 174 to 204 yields 1.05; 2.89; 3.03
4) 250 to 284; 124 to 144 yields 1.03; 2.91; 3.00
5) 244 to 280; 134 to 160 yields 1.04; 2.93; 3.04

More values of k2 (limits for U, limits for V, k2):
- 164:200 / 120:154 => 25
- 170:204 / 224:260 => 16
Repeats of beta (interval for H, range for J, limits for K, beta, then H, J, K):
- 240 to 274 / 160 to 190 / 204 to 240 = 0.42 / 2.37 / 0.332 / 2.3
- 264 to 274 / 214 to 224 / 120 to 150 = 0.99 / 0.69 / 0.330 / 2.0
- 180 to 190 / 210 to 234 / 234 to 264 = 1.02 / 0.66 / 0.329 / 2.0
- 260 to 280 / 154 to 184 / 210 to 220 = 0.19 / 1.38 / 0.331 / 0.7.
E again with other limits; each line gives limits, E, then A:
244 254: 1.0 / 11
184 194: 1.0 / 11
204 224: 1.3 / 22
